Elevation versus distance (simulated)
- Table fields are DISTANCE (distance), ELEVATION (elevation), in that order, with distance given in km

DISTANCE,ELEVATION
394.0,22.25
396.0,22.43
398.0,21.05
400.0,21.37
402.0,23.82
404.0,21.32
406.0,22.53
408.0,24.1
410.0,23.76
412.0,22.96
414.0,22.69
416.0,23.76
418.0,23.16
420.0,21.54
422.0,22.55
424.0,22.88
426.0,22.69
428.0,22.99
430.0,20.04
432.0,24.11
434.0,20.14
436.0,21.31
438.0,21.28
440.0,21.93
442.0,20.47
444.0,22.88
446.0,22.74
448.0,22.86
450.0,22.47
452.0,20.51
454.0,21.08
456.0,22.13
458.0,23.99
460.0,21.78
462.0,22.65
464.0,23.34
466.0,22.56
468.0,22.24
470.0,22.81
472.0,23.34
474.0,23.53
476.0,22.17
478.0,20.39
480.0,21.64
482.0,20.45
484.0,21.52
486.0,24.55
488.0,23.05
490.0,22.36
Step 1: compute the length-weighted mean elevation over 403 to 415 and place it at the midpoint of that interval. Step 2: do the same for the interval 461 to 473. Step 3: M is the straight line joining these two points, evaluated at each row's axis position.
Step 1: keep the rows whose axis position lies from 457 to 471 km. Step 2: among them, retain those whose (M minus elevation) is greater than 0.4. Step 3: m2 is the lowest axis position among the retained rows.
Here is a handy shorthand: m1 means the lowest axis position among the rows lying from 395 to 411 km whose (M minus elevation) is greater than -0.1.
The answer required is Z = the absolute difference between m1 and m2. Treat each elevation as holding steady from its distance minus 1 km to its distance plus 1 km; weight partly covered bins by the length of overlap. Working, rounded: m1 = 396.0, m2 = 460.0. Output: 64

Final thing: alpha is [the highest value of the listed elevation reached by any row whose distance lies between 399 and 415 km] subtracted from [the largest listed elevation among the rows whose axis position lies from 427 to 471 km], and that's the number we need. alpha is 0.0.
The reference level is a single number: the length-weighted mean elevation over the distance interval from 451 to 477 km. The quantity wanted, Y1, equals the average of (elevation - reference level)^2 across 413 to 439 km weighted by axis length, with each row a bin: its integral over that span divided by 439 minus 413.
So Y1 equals 1.6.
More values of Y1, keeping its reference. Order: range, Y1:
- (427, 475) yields 1.4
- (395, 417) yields 1.1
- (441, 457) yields 1.3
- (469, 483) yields 1.6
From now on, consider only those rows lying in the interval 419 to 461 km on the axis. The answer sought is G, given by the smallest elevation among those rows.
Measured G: 20.04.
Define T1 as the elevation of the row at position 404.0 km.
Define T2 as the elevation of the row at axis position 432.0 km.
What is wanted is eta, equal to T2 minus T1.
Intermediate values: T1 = 21.32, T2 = 24.11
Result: 2.8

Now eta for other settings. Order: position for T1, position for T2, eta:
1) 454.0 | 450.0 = 1.4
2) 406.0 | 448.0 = 0.3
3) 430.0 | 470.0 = 2.8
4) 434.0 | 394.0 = 2.1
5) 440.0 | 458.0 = 2.1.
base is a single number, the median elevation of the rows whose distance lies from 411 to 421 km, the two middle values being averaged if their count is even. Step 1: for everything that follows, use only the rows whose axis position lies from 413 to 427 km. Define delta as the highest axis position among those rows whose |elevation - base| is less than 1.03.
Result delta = 426.0 km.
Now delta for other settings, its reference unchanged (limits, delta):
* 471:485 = 476.0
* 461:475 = 474.0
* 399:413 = 412.0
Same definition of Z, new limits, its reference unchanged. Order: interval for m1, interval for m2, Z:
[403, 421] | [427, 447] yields 26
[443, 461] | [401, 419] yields 40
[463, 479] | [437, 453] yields 28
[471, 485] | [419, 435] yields 56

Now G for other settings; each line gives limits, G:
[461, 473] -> 22.24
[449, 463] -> 20.51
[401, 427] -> 21.32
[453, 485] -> 20.39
